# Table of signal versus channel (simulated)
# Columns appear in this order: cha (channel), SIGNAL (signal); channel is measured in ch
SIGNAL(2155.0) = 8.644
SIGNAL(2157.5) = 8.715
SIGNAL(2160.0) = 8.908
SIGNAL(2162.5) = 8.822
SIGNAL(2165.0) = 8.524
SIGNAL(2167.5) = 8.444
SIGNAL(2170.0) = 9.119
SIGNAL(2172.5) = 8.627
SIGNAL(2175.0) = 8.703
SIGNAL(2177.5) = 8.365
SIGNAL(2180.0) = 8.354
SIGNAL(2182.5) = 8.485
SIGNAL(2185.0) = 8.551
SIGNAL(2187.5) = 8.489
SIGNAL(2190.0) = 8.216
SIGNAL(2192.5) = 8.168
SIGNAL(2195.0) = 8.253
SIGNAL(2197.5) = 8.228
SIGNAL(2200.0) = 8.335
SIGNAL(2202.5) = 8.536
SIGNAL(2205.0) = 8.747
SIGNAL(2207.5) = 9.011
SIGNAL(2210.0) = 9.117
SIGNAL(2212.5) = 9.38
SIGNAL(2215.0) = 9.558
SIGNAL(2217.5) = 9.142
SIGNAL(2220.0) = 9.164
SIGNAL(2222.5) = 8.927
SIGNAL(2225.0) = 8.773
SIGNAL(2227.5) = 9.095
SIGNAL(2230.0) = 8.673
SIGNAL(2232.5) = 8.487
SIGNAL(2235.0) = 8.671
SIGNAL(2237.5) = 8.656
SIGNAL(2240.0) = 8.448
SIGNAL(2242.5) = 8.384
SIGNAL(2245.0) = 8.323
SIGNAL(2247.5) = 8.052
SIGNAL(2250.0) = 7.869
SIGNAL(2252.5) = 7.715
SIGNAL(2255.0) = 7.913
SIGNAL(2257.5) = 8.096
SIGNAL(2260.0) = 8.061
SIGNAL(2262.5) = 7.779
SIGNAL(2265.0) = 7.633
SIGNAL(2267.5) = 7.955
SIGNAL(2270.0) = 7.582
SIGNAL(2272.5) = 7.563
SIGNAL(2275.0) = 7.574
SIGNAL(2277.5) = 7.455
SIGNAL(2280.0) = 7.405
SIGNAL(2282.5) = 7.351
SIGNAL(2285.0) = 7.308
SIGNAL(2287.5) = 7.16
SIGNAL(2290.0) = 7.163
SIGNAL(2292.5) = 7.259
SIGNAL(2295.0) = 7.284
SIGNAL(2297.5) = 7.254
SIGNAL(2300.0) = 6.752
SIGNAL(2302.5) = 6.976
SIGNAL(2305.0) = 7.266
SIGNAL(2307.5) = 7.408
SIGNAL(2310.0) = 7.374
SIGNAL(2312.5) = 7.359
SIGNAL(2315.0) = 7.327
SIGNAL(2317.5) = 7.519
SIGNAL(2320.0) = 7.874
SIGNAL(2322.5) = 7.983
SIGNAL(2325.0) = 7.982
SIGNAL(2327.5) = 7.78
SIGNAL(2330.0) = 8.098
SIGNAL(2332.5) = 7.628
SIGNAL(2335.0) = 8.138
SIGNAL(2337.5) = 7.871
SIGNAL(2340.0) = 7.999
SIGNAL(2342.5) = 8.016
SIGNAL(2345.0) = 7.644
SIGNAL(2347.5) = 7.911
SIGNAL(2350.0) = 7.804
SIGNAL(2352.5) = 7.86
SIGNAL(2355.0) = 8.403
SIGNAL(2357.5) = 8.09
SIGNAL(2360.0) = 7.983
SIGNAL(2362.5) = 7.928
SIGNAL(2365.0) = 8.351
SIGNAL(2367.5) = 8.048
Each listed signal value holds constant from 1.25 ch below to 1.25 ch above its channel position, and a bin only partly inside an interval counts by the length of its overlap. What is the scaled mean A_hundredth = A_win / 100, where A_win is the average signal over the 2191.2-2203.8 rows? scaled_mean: 0.083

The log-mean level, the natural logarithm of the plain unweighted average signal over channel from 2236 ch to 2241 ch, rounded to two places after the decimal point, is 2.15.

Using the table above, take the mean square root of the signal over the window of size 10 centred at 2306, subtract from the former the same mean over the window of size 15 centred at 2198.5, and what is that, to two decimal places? -0.20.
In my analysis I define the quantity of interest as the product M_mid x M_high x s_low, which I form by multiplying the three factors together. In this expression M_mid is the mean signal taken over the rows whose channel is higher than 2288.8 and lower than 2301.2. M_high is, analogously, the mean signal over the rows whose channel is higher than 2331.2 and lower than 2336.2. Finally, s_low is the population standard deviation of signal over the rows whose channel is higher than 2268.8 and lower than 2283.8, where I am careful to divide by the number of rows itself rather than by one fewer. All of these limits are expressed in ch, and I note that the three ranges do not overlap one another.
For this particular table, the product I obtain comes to 5.1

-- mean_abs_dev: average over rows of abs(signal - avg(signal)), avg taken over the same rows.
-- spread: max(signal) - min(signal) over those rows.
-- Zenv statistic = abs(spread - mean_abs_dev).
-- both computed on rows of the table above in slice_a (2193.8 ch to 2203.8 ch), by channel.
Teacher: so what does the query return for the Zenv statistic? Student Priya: 0.21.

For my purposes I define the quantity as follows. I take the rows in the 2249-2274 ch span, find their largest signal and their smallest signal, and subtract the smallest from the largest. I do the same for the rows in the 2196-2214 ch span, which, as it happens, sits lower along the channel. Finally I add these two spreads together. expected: 1.7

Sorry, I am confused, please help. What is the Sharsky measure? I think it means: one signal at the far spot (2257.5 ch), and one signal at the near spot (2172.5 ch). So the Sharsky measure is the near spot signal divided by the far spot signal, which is 1.07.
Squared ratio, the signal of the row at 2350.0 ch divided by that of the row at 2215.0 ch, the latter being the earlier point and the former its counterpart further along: 0.67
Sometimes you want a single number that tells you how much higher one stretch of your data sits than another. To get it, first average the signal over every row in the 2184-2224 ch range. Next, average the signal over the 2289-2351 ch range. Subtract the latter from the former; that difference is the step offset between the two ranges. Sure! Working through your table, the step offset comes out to 1.2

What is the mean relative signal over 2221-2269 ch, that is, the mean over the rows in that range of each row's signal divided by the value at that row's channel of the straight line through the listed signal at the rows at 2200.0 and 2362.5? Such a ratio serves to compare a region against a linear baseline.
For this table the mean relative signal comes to 1.008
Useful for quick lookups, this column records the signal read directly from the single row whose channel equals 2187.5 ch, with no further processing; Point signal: 8.489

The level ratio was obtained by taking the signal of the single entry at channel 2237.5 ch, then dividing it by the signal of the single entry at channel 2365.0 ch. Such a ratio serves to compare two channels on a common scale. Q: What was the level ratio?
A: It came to 1.04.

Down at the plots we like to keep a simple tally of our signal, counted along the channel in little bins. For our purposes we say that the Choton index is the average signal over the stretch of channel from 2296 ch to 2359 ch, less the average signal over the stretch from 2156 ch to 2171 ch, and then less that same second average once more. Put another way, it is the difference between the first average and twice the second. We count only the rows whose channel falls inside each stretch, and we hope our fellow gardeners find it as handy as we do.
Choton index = -9.8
